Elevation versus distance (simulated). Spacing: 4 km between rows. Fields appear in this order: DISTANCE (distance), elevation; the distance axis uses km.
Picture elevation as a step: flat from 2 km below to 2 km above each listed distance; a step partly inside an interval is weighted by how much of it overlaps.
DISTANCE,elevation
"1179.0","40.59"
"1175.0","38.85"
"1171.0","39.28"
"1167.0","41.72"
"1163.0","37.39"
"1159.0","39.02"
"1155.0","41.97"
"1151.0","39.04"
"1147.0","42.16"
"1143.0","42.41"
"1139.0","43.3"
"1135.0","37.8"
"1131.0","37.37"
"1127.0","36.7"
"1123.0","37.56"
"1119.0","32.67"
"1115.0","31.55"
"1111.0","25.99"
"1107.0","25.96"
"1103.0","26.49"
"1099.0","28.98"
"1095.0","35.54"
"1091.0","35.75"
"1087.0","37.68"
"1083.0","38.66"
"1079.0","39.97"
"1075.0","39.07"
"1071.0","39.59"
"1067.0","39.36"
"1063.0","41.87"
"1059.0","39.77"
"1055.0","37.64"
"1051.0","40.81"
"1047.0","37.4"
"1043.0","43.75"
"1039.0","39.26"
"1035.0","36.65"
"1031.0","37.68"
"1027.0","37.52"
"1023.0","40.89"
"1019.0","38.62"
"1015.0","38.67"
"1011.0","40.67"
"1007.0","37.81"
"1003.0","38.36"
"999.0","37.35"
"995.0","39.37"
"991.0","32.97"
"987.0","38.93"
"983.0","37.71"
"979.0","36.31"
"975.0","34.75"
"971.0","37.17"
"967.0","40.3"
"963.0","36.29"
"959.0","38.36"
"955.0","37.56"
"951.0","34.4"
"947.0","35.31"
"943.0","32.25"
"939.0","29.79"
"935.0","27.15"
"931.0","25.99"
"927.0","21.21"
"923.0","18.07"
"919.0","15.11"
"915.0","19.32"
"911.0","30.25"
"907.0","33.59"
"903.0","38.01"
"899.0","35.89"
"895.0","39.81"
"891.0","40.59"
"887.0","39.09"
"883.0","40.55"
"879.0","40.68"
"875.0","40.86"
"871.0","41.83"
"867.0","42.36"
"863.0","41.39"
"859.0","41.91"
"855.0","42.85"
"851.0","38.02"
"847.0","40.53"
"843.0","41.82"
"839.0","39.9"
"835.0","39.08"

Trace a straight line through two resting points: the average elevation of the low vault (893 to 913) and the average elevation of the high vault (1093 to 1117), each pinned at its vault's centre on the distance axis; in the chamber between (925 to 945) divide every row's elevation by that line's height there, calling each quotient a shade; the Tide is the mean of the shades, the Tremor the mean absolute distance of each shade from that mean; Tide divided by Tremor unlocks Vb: 9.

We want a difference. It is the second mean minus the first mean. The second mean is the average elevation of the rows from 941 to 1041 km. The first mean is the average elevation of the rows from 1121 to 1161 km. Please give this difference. -2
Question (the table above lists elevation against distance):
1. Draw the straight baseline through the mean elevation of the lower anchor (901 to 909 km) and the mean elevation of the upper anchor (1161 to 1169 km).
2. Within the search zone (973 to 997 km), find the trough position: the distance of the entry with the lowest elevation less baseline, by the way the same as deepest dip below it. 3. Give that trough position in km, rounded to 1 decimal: 991.0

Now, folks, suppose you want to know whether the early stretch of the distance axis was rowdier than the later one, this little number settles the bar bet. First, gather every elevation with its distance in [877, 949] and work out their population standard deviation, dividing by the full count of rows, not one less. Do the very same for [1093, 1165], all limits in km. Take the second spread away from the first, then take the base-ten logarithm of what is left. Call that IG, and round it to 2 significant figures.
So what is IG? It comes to 0.41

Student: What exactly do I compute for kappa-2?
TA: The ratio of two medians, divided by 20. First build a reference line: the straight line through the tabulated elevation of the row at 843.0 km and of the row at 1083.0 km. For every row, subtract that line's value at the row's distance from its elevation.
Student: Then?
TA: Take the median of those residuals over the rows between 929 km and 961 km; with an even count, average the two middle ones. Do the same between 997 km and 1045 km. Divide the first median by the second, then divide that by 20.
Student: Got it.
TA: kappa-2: 0.32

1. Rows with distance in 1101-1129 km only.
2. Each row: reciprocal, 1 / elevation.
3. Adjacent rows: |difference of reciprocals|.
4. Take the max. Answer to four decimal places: 0.0068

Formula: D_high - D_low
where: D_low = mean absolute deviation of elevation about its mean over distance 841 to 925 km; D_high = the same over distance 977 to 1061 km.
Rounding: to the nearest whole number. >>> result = -5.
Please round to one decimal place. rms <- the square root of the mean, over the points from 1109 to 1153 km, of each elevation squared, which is 37.3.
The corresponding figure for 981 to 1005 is 37.5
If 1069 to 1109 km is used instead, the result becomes 35.2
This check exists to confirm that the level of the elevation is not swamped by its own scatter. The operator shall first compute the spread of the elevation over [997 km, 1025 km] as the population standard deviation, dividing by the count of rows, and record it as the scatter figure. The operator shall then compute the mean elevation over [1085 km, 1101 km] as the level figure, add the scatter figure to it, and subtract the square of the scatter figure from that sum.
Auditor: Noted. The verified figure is 34.2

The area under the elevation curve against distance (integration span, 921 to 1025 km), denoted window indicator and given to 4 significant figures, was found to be 3625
